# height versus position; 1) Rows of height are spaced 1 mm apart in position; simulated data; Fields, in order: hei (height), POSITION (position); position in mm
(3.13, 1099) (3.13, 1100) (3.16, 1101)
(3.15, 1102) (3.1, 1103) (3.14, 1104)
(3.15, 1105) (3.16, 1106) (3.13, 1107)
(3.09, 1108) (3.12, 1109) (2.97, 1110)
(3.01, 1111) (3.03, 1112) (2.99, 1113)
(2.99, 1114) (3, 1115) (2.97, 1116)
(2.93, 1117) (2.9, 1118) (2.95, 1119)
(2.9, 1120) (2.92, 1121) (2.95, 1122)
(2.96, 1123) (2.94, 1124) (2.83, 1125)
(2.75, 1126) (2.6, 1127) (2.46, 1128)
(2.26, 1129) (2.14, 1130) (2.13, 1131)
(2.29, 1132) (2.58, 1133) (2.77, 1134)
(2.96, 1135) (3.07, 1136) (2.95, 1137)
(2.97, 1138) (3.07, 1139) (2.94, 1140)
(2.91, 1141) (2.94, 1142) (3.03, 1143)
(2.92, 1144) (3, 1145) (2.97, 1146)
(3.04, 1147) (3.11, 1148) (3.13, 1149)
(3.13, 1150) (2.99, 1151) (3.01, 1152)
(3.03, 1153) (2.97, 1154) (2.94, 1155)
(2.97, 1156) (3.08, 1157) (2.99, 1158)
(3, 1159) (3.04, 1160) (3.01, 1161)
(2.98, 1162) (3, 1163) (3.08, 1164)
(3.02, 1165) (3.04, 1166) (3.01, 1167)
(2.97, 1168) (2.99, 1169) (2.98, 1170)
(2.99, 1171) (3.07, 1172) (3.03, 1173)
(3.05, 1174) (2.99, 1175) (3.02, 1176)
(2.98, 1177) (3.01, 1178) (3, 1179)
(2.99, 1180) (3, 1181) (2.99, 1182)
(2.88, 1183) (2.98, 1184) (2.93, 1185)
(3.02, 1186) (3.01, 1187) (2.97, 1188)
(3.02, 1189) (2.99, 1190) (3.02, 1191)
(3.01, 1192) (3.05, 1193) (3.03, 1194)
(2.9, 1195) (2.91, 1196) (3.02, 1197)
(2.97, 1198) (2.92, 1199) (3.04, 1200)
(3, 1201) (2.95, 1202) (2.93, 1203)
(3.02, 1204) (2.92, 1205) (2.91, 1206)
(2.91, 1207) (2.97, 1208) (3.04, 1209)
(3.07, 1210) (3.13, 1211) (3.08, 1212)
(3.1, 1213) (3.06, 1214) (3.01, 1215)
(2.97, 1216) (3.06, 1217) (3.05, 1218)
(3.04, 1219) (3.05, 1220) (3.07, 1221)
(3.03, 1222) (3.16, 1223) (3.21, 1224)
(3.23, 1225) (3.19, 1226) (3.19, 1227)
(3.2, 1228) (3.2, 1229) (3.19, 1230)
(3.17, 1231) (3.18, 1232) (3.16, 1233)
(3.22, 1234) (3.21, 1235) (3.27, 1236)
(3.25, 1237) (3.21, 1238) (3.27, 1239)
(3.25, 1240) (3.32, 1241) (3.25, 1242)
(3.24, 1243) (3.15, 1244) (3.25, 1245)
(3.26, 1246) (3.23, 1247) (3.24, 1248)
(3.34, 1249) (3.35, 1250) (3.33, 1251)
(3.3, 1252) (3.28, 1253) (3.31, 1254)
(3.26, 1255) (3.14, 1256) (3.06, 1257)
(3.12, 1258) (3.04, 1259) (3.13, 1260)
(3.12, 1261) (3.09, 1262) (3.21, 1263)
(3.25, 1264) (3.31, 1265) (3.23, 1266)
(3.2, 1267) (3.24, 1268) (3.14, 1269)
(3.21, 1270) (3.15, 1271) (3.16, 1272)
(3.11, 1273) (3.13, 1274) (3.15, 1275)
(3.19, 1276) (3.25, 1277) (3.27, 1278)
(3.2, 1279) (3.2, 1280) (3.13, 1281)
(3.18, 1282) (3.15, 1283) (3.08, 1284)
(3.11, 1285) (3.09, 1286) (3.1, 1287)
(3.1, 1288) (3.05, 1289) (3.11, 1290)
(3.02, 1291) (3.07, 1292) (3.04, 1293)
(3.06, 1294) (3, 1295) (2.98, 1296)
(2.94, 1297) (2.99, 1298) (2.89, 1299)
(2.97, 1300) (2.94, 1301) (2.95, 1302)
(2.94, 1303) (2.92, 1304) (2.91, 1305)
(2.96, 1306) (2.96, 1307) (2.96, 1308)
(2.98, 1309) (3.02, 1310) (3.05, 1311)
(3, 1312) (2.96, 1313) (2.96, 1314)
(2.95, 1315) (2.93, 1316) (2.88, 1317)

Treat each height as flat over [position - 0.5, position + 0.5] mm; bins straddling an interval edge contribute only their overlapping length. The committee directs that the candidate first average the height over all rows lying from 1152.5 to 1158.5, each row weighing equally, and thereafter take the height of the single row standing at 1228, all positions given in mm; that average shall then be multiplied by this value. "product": 9.59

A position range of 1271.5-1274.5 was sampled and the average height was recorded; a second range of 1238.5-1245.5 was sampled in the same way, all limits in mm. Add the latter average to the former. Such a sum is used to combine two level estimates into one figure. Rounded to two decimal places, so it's 6.38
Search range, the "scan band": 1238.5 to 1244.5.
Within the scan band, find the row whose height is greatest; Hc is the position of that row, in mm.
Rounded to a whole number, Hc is 1241 mm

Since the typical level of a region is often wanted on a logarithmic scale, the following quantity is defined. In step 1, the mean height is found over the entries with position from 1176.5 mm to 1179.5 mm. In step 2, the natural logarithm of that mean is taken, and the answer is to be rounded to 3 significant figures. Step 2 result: 1.10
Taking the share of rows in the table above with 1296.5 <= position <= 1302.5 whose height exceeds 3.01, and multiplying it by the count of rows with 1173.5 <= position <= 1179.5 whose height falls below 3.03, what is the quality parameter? 0.0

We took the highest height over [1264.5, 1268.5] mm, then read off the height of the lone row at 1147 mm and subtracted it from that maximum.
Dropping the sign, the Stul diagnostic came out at 0.27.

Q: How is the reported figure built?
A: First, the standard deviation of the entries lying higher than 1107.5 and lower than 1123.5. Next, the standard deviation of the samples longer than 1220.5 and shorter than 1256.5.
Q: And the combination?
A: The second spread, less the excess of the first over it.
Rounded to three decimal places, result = 0.077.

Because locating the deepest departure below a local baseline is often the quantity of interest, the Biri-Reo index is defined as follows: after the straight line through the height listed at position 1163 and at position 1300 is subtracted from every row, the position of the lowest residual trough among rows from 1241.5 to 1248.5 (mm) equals 1244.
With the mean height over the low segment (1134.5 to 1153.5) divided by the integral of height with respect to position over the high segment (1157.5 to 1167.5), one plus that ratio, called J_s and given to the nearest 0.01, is 1.10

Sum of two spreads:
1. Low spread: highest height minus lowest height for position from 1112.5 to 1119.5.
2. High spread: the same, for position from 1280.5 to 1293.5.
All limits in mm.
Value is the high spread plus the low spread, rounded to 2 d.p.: 0.26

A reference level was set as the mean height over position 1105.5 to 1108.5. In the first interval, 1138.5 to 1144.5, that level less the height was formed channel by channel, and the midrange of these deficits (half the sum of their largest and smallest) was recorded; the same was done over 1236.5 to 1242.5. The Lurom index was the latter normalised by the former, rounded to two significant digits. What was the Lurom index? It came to -1.0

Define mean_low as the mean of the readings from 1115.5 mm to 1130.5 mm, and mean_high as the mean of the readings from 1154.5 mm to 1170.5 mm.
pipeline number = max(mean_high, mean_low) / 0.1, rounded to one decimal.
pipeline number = 30.1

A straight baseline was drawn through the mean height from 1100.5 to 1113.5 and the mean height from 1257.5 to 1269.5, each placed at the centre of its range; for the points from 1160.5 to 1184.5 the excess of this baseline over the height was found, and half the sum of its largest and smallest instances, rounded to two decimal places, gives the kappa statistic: 0.15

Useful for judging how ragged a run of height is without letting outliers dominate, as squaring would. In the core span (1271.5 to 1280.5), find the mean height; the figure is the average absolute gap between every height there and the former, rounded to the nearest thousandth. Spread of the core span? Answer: 0.042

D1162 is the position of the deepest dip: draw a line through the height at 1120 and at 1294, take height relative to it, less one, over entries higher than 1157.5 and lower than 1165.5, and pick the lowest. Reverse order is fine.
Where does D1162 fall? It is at 1162 mm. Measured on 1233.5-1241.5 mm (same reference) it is 1238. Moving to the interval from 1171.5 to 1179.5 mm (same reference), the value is 1177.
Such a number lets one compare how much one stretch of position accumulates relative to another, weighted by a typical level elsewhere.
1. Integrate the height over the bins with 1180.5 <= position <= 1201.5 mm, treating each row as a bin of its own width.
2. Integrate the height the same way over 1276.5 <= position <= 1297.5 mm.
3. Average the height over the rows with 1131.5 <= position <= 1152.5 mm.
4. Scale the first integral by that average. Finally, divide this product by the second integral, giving 2.83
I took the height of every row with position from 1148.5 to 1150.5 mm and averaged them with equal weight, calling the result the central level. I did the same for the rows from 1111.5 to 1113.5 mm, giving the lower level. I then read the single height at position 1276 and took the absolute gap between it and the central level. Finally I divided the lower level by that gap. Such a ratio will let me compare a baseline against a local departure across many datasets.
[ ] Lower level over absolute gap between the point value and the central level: 50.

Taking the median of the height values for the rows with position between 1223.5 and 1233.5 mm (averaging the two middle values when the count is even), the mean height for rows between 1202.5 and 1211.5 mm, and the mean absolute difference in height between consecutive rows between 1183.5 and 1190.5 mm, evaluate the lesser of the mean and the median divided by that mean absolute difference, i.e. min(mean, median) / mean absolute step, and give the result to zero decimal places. 66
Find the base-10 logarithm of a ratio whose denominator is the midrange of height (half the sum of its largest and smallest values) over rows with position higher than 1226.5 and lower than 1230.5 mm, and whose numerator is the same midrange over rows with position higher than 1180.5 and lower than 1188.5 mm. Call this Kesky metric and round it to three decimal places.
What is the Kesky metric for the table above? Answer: -0.035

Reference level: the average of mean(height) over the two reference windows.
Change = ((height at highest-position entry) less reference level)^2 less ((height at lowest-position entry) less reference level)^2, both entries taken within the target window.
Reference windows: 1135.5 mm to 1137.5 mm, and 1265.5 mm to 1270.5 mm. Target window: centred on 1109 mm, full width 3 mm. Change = 0.018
